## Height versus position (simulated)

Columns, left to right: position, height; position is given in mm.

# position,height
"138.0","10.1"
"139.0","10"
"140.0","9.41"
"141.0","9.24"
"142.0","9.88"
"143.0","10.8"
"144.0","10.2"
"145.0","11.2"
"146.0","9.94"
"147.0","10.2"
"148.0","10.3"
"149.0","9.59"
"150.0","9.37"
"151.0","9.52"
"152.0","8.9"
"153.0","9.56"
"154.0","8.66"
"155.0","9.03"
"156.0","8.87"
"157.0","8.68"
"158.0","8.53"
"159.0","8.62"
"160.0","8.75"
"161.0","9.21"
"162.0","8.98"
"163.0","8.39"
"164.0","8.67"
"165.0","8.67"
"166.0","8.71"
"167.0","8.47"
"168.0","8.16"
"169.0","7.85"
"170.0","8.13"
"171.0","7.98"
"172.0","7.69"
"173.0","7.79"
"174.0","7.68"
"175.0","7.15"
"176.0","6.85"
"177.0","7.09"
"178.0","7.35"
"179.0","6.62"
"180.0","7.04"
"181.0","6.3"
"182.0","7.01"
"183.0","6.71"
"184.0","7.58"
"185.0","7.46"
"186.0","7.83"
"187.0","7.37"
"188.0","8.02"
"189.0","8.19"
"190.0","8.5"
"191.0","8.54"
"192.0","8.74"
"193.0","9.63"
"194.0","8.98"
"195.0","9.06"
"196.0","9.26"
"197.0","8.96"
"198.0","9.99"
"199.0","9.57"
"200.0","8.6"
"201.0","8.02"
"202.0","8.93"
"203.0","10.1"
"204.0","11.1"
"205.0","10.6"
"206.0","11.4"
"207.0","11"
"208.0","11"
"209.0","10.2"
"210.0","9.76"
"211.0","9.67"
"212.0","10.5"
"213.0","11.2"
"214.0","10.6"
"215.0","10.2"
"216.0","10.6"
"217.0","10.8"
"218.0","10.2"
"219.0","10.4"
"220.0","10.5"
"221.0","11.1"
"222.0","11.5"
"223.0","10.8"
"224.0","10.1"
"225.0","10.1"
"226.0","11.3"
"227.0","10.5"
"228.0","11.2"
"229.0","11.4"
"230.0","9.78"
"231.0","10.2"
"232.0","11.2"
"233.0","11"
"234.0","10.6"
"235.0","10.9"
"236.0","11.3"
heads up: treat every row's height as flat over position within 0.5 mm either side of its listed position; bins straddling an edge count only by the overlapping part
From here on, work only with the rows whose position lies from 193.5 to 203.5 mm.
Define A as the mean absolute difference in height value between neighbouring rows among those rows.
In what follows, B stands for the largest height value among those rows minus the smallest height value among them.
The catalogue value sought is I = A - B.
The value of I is -1.45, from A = 0.63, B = 2.1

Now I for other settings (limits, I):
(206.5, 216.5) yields -1.06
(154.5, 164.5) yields -0.57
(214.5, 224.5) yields -0.97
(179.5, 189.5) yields -1.40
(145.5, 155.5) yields -1.20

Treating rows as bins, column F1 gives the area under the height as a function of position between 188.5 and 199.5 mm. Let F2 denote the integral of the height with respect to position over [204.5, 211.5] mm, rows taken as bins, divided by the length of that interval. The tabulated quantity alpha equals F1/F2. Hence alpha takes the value 9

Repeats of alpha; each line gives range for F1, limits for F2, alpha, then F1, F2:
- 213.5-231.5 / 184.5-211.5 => 21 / 191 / 9.3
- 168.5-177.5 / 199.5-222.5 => 7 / 68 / 10.3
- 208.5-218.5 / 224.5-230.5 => 10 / 104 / 10.7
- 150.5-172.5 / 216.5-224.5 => 18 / 190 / 10.7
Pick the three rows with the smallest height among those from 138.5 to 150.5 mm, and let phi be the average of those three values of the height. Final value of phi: 9.3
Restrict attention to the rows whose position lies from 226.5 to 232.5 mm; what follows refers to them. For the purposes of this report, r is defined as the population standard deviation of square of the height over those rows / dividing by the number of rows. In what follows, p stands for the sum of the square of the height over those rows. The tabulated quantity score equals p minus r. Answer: 678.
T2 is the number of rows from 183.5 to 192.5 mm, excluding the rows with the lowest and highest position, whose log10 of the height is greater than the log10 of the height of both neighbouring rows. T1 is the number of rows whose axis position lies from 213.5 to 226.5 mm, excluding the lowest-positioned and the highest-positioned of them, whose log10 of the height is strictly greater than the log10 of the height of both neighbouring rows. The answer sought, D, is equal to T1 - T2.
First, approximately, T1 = 2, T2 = 1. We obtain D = 1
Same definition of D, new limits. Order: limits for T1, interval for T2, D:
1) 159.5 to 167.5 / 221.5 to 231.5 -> 0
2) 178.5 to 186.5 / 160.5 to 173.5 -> 1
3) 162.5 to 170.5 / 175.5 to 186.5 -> -3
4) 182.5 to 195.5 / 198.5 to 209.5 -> 1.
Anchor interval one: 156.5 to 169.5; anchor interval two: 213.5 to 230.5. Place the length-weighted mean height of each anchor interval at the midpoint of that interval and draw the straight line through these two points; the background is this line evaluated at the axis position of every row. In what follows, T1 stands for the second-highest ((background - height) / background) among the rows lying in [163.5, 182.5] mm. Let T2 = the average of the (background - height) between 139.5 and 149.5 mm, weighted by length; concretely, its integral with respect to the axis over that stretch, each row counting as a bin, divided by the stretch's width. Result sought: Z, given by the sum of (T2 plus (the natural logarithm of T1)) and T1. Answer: -3.14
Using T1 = 0.277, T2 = -2.1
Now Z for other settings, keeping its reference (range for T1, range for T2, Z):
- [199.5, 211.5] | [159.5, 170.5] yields -1.79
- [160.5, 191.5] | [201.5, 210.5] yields -1.36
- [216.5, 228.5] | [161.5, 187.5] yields -1.47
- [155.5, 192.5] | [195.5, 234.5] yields -0.95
